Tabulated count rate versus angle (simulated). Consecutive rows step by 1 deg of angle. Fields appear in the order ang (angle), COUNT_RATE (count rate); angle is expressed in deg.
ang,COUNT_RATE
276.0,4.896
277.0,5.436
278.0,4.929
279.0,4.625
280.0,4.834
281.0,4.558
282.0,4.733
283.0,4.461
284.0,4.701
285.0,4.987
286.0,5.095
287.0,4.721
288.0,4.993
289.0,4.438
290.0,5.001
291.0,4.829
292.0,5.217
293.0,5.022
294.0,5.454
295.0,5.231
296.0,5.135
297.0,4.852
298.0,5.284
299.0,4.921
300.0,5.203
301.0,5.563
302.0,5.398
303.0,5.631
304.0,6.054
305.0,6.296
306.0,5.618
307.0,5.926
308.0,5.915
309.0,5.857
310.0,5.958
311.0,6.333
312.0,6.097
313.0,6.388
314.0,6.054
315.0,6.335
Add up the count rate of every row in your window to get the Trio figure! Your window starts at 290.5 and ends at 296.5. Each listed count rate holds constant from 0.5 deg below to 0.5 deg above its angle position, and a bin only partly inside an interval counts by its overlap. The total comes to 31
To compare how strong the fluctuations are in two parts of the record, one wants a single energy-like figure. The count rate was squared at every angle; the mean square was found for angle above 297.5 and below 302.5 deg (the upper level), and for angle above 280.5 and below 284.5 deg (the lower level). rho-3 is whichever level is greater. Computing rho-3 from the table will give 28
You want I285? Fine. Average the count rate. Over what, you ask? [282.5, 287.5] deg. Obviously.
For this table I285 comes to 4.79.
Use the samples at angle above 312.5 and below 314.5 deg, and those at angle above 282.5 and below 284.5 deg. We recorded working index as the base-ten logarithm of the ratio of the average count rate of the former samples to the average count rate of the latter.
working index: 0.13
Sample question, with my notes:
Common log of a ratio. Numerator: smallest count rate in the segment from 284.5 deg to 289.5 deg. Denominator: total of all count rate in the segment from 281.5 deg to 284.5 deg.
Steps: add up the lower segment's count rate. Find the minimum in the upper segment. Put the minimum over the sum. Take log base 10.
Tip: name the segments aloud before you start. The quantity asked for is -0.5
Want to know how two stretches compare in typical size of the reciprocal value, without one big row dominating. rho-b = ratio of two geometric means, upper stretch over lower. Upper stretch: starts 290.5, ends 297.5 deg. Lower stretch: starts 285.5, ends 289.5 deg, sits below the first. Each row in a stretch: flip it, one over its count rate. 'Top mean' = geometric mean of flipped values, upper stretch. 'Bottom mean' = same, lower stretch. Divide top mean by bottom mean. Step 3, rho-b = 0.942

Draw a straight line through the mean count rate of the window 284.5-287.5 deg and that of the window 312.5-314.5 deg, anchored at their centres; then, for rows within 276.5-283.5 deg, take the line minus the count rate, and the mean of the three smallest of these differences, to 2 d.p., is -0.49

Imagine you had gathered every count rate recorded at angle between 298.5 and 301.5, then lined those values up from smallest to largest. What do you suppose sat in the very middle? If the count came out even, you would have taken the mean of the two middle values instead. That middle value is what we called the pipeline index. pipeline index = 5.2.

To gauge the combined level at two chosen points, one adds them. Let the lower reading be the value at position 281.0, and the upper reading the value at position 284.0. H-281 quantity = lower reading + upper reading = 9.3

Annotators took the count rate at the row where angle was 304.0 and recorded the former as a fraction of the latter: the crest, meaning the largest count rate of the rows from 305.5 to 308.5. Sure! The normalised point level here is 1.02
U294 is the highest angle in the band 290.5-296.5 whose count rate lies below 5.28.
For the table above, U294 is 296.0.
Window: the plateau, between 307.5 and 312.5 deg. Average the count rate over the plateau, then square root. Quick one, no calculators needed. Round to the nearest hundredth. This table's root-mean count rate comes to 2.46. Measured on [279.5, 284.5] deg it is 2.16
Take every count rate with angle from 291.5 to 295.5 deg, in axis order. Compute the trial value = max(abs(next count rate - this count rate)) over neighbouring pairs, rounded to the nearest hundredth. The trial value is 0.43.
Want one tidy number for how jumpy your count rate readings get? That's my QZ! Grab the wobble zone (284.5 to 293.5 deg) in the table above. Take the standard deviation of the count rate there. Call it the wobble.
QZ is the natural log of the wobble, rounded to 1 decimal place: -1.5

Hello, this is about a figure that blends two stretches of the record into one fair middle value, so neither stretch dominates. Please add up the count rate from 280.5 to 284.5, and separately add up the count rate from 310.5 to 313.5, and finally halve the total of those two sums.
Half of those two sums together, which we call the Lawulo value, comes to 18.6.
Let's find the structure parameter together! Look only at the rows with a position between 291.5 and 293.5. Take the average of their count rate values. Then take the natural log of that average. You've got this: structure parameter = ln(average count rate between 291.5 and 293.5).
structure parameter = 1.63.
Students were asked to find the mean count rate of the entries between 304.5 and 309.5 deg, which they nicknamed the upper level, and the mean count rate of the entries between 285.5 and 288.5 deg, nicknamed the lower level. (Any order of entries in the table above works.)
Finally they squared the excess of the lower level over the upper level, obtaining 1.0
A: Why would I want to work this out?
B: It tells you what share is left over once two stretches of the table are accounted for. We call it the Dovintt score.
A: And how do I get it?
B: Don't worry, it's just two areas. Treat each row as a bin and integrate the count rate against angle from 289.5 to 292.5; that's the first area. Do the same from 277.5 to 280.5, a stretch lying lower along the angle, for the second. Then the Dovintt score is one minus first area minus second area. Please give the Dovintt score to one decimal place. -28.4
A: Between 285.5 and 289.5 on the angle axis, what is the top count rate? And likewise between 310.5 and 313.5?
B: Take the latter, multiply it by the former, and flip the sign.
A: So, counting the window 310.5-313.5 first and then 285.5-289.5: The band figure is -32.5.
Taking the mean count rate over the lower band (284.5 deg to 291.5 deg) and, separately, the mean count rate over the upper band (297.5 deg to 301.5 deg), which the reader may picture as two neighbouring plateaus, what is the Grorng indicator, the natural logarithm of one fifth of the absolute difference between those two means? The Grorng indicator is -2.59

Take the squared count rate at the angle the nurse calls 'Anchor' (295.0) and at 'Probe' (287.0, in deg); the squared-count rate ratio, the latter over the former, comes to 0.81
